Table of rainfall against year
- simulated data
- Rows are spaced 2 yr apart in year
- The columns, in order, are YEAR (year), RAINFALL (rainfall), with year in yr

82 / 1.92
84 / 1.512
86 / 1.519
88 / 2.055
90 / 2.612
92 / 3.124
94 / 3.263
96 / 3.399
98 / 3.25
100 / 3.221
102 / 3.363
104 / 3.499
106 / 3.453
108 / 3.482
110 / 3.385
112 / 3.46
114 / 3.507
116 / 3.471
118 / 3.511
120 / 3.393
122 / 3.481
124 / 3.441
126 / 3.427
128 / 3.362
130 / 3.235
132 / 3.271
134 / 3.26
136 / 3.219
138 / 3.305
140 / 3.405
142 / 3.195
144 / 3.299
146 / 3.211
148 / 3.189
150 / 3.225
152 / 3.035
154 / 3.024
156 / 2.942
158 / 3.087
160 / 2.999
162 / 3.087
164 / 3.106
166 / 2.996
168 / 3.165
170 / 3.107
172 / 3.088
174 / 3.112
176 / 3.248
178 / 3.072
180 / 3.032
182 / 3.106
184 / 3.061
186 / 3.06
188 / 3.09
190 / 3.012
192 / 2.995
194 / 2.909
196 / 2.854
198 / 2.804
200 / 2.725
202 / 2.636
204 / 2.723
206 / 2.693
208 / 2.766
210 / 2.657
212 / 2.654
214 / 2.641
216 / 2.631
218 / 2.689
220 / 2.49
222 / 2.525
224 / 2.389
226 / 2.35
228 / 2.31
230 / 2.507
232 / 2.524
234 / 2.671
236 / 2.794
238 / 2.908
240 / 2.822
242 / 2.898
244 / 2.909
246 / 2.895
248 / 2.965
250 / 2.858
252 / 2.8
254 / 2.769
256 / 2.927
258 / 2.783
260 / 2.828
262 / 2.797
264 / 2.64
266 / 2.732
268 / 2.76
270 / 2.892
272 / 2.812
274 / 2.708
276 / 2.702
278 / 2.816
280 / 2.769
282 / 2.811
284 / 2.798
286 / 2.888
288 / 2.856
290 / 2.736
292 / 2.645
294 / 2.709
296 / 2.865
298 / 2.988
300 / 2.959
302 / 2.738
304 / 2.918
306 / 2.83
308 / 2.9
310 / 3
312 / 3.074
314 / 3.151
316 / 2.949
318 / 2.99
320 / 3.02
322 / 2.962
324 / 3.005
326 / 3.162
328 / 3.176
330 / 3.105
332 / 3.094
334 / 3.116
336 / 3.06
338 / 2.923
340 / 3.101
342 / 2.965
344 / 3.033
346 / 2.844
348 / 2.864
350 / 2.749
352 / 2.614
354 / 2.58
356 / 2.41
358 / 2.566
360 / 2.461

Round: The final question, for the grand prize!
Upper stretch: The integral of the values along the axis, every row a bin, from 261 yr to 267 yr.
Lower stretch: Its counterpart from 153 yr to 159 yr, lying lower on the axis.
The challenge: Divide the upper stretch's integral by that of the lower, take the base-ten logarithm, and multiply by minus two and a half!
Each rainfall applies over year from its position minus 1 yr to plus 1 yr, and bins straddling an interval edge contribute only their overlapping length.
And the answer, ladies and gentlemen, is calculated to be 0.11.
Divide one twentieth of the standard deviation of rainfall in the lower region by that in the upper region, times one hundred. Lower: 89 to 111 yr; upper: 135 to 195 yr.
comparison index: 11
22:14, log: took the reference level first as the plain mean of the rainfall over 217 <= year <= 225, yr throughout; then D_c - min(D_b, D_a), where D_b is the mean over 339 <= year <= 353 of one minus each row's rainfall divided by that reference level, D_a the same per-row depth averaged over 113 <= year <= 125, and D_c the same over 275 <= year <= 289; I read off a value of 0.26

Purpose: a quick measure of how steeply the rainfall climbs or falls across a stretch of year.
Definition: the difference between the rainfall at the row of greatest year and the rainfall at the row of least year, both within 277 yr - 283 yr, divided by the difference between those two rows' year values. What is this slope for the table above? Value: -0.001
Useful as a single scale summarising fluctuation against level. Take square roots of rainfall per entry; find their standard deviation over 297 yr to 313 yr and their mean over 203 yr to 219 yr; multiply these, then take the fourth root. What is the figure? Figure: 0.47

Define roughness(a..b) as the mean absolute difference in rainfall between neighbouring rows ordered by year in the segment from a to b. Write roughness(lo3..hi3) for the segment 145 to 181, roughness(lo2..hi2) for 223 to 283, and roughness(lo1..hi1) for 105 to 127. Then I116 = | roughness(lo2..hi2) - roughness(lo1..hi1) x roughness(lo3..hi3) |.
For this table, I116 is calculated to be 0.075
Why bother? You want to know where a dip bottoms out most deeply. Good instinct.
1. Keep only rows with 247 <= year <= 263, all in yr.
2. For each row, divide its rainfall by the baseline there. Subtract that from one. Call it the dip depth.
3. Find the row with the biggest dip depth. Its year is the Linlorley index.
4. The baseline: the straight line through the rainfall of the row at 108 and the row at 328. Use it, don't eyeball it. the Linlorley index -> 254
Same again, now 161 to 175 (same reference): 166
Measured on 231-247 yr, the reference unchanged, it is 232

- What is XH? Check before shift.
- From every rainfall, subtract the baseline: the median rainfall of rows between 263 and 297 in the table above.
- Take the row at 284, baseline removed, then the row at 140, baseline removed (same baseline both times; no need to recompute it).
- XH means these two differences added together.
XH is 0.7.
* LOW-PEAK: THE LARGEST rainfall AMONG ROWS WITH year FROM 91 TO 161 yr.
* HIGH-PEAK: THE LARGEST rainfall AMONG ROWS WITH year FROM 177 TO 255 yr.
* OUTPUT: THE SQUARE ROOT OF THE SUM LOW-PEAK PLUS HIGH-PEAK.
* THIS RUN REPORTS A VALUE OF 2.57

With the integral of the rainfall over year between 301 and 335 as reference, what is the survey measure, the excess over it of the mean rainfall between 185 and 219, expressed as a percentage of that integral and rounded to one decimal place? -97.3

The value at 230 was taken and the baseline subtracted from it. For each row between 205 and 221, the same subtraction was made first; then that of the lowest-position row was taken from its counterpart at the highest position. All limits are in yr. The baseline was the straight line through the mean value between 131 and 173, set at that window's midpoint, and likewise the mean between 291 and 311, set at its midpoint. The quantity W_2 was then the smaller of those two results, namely -0.49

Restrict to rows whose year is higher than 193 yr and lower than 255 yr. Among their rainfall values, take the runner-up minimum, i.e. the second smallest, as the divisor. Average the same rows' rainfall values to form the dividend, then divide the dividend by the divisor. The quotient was 1.15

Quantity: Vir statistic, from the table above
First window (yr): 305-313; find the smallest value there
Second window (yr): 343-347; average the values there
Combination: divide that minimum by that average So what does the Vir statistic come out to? 1.0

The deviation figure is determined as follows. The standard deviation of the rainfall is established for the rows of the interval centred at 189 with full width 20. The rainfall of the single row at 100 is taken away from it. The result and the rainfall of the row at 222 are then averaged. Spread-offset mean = -0.30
